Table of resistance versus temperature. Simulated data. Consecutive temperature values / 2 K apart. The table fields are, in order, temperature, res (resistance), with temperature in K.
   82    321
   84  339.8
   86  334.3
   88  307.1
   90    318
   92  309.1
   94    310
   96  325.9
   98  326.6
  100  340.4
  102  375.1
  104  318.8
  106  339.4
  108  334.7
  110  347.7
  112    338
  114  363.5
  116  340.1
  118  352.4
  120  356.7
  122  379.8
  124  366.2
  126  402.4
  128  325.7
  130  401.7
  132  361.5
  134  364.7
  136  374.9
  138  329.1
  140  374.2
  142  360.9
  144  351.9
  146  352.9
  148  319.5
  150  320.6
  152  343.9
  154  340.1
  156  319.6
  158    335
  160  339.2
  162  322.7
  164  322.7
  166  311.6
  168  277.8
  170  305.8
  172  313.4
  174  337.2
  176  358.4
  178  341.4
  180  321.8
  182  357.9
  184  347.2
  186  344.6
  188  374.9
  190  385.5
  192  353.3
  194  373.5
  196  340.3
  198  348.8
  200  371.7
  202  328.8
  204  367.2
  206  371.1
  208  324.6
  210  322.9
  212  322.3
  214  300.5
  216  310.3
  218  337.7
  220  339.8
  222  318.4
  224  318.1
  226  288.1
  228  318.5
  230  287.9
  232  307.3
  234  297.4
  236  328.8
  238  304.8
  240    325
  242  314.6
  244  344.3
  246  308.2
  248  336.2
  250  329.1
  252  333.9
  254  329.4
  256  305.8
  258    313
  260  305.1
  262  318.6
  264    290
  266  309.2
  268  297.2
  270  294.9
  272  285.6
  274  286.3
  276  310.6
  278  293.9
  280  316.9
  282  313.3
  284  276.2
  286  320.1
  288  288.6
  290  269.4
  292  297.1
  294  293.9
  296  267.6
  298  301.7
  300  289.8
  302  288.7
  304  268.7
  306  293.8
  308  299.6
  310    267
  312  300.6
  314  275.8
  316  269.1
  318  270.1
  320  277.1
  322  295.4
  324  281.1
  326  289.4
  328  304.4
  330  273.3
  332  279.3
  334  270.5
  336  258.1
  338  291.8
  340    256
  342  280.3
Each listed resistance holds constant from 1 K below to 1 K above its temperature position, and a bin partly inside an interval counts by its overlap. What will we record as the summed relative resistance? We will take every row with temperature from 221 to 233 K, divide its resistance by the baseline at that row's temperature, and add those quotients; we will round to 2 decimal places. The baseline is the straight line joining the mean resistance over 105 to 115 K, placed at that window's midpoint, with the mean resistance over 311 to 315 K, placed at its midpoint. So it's 5.89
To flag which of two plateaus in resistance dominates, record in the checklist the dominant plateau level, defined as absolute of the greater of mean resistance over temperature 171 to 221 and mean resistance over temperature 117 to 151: 359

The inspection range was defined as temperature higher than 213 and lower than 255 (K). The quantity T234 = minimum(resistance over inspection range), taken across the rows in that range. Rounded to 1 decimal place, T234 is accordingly 287.9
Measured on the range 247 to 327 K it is 267.0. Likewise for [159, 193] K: 277.8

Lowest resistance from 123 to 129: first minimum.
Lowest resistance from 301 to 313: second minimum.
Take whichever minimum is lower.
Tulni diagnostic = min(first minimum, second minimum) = 267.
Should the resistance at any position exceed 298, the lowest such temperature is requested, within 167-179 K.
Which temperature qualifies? 170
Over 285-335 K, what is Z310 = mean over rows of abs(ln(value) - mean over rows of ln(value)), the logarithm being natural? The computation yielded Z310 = 0.043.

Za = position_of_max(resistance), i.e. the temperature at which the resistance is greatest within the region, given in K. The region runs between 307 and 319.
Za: 312 K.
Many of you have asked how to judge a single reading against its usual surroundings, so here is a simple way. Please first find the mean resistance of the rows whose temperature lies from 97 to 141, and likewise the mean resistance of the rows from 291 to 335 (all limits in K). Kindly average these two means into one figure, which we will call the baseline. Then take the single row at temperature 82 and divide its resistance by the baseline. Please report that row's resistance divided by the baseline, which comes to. 1.00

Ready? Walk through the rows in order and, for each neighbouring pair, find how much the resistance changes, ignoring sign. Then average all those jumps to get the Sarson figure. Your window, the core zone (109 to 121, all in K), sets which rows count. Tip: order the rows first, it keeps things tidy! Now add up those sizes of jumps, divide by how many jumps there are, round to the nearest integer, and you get 15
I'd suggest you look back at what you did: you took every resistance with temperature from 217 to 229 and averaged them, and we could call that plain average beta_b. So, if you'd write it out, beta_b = 320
